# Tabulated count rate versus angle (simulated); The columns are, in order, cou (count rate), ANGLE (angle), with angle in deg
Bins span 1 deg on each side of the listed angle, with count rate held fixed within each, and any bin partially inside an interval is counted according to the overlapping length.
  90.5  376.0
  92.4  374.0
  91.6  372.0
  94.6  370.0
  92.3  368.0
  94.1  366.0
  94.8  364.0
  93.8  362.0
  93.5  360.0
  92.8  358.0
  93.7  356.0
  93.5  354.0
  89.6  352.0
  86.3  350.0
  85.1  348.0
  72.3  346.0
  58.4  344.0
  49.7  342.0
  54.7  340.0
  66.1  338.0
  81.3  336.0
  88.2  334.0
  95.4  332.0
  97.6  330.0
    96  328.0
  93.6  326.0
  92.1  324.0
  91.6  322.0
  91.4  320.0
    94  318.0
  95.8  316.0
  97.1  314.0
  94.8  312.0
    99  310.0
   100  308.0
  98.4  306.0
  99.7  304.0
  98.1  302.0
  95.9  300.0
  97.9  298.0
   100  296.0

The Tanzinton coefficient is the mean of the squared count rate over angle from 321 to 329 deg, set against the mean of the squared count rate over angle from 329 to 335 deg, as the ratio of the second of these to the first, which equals 1.01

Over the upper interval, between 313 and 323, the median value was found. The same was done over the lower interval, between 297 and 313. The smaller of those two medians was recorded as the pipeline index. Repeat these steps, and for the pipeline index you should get 94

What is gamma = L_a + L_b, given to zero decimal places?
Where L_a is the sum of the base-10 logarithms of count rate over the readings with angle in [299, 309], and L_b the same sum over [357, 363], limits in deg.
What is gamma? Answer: 16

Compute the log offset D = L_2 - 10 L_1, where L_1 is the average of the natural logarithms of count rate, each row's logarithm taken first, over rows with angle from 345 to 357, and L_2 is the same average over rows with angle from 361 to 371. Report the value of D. -40.1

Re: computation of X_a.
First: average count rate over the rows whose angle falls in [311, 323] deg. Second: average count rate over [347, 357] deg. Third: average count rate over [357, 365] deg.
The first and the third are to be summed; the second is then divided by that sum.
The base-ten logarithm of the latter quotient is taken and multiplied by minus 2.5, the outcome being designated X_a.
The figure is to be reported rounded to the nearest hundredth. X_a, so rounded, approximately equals 0.80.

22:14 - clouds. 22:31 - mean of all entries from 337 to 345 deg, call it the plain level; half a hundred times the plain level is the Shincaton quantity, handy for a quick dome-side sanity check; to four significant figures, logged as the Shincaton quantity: 2861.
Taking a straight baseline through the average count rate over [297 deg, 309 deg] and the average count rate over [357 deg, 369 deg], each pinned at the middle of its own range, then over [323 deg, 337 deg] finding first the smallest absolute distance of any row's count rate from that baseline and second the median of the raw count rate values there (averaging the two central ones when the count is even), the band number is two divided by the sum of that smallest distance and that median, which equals 0.0213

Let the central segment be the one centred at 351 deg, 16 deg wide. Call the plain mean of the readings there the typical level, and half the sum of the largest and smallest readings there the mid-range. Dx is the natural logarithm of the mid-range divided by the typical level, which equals -0.099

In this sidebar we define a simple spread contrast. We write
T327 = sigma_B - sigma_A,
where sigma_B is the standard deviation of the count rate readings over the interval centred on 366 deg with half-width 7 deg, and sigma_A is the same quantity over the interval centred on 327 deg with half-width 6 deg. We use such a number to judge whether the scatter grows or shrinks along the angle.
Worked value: -1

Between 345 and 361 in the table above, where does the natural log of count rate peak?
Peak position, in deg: 356.0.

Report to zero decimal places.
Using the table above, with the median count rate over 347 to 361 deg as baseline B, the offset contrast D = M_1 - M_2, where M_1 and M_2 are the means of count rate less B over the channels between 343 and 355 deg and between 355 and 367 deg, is -13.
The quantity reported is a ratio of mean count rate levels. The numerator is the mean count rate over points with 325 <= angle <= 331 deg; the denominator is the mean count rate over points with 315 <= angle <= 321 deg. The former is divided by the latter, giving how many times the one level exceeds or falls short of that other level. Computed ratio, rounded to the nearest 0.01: 1.02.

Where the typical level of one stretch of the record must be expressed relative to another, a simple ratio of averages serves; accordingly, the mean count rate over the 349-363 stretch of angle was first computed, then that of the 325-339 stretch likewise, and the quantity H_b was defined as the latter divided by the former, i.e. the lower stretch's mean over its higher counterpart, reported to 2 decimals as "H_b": 0.96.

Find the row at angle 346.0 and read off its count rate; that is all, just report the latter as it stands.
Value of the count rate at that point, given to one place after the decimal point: 72.3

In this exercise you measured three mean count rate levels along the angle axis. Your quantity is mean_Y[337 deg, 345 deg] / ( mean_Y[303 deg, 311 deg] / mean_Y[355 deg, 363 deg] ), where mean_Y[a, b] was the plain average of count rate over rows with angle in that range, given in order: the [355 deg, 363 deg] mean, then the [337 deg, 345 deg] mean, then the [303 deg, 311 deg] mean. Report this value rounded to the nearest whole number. 54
